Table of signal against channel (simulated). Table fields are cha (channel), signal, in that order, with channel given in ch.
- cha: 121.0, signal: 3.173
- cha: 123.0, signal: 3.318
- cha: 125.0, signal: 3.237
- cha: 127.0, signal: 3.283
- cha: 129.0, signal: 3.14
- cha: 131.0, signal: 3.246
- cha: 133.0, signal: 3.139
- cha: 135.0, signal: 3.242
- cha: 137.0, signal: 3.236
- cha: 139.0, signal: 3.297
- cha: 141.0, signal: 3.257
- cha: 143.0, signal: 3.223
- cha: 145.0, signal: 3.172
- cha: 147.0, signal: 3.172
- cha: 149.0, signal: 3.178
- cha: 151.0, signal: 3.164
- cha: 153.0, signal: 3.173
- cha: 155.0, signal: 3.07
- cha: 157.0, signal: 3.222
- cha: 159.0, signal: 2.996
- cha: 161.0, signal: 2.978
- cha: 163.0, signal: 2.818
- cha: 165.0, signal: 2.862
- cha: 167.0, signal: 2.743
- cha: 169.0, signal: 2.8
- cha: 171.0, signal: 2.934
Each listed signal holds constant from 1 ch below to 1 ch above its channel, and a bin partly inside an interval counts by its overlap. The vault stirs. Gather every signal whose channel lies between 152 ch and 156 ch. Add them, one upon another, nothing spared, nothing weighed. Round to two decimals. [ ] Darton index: 6.24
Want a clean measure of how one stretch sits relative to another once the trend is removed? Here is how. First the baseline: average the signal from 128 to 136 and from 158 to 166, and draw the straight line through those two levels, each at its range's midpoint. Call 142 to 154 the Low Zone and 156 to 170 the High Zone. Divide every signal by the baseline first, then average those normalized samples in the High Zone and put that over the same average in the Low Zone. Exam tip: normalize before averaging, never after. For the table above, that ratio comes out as 0.96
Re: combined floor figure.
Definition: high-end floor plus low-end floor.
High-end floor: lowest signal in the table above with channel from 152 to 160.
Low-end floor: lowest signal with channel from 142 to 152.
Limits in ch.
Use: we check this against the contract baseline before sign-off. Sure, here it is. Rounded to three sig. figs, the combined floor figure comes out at 6.16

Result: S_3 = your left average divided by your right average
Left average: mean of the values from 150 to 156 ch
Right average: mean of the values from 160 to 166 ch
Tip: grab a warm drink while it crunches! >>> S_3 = 1.087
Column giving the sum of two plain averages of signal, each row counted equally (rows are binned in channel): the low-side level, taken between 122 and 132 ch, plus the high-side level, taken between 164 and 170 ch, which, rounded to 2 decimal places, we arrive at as 6.05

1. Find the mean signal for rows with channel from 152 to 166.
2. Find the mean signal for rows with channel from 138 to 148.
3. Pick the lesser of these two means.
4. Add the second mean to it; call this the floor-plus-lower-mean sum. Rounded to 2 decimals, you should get 6.24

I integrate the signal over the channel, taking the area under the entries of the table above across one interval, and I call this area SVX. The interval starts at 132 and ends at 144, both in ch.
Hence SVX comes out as 39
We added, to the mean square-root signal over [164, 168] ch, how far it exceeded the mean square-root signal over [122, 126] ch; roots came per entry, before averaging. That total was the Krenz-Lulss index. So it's 1.54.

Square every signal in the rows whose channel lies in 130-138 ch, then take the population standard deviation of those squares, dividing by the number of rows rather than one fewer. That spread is 0.28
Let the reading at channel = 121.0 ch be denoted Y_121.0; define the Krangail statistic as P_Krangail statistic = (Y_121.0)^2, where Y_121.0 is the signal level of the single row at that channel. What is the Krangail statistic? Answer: 10.1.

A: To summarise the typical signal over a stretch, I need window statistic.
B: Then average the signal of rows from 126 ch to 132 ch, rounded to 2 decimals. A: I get 3.22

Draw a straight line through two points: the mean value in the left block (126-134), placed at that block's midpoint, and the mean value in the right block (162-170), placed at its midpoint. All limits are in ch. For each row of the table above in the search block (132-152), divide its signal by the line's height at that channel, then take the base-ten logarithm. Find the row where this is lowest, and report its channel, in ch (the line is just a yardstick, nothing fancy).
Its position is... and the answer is 133.0 ch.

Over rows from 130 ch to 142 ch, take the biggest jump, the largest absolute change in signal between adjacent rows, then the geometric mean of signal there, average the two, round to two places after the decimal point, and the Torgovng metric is 1.67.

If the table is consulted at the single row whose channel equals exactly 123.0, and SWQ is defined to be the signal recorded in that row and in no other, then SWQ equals 3.318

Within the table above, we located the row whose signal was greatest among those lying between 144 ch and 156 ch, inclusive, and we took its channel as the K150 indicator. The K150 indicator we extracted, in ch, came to 149.0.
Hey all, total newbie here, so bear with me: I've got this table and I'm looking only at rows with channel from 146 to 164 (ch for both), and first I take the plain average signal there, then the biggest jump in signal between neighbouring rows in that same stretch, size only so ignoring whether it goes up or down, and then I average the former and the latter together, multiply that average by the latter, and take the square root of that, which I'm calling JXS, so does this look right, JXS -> 0.61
